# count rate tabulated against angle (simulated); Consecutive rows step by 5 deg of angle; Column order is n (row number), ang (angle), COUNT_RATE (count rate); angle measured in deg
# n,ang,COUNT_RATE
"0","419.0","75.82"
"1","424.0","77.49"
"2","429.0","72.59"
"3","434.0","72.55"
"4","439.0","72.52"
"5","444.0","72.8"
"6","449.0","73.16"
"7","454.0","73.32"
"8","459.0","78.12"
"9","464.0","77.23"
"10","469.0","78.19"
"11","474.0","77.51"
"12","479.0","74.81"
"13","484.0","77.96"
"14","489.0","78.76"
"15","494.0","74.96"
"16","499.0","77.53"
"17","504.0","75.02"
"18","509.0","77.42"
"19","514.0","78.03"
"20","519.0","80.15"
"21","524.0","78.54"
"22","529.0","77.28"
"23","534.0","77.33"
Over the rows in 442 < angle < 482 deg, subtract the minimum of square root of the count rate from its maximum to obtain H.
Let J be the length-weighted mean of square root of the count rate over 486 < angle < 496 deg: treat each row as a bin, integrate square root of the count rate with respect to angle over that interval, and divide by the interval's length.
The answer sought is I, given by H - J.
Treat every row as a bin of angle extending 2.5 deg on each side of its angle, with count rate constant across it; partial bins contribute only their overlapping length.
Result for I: -8.46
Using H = 0.31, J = 8.77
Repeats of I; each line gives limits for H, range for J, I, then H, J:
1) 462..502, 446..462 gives -8.43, 0.23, 8.65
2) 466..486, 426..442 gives -8.33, 0.19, 8.53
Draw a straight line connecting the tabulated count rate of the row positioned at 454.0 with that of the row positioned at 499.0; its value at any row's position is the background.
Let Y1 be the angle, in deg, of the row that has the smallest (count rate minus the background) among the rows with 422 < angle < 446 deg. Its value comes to 444.0 deg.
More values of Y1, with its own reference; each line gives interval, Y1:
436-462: 454.0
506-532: 529.0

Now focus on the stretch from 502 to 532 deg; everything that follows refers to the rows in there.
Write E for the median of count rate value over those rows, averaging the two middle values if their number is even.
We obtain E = 77.7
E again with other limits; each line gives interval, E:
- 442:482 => 76.0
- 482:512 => 77.5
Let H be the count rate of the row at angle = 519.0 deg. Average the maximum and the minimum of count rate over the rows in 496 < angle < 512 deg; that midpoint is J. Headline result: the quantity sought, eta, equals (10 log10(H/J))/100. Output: 0.0022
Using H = 80.15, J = 76.3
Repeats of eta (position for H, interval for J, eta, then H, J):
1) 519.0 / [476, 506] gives 0.0019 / 80.15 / 76.8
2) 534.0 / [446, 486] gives 0.0009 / 77.33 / 75.7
